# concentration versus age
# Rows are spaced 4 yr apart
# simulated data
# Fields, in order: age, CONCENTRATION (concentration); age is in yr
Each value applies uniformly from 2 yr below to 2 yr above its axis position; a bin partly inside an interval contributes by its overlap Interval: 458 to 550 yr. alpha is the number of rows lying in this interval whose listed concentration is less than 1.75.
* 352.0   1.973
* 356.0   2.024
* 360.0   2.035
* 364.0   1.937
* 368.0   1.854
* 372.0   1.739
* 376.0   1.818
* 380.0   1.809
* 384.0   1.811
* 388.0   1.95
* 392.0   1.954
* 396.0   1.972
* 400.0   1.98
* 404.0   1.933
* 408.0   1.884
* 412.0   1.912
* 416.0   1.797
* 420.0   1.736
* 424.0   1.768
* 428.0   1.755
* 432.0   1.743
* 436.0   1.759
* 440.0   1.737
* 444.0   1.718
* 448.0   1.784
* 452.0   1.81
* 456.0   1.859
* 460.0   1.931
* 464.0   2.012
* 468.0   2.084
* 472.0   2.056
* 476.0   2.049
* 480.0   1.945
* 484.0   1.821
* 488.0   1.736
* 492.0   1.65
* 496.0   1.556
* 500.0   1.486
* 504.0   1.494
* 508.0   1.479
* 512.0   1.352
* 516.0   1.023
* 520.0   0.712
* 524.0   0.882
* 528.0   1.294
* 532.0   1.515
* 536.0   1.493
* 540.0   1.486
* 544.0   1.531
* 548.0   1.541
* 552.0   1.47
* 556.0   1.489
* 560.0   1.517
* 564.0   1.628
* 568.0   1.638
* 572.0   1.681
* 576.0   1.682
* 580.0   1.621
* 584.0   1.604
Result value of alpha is 16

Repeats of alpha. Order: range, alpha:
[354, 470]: 5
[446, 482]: 0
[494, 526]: 8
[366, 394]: 1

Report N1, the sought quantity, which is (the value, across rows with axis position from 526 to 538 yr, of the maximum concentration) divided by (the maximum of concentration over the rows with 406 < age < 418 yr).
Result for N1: 0.79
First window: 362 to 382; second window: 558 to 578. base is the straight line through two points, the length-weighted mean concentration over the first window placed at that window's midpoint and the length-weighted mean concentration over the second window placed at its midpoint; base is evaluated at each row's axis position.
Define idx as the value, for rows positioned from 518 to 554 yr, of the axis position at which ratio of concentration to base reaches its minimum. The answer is 520.0 yr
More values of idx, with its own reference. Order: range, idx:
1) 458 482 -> 460.0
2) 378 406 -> 380.0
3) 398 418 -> 416.0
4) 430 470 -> 444.0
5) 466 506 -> 500.0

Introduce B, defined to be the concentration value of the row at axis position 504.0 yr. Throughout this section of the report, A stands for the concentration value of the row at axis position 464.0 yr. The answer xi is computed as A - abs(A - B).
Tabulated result 1.49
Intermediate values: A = 2.012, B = 1.494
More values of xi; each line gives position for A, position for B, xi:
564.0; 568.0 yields 1.62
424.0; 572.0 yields 1.68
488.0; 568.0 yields 1.64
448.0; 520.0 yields 0.71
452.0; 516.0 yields 1.02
